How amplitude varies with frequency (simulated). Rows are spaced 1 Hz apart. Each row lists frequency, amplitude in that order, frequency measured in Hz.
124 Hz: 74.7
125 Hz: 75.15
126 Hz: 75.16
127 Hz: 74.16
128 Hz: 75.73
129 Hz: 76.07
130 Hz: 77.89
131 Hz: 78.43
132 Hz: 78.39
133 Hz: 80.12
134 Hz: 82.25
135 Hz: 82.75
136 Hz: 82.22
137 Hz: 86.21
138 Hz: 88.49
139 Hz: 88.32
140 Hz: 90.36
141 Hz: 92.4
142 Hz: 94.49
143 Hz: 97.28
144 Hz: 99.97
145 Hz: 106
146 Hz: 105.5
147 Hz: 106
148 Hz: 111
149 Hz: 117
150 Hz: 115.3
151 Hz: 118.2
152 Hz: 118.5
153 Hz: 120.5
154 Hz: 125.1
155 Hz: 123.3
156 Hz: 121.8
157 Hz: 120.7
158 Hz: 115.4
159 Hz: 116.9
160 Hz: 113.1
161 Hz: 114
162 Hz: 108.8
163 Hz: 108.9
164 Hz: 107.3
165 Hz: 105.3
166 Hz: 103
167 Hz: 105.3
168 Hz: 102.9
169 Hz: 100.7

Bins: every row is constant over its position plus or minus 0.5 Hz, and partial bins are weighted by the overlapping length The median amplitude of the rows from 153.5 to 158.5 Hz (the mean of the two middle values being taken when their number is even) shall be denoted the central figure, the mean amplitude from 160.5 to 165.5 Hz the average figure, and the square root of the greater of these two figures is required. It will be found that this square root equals 11.0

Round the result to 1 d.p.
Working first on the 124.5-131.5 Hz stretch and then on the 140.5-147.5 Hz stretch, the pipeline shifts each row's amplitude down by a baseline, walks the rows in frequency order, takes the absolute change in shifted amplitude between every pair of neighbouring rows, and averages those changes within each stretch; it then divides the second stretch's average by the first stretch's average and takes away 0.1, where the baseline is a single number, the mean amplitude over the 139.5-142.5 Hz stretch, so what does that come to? 2.7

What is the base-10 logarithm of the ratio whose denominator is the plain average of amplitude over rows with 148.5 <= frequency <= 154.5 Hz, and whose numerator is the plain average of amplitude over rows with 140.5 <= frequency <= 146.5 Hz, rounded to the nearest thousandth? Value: -0.079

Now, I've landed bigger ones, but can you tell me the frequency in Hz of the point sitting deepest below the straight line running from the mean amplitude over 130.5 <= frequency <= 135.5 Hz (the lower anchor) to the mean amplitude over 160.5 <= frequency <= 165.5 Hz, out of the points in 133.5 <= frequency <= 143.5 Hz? 136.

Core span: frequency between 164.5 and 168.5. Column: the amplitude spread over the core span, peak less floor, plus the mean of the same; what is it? 107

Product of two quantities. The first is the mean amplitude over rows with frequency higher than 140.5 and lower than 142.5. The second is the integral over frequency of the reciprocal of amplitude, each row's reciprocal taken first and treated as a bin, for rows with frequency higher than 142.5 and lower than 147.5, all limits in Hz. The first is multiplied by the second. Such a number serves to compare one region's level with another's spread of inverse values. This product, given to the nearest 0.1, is 4.5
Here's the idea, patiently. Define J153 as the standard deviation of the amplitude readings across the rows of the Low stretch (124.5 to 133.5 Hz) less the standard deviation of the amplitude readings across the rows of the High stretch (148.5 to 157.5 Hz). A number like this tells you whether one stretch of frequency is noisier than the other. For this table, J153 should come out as -1.1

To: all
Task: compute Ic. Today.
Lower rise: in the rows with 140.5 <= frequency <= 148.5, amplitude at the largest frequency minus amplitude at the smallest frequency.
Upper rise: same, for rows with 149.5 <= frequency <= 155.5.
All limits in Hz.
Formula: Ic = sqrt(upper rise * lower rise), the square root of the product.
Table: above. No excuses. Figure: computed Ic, 12.2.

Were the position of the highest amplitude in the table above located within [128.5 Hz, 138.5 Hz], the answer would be 138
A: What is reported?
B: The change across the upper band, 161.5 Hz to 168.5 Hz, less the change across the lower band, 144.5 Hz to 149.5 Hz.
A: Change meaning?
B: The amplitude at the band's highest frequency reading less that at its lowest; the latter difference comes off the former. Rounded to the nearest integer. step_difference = -17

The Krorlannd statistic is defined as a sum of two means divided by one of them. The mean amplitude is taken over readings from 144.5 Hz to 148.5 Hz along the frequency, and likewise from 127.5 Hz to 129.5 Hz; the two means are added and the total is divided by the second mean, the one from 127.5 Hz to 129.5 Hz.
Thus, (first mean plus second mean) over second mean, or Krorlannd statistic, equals 2.41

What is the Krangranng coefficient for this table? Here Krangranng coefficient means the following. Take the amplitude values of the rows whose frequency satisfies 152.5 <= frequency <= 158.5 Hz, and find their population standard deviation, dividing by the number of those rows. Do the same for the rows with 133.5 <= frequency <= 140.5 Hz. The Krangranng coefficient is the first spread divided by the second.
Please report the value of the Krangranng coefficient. 1.0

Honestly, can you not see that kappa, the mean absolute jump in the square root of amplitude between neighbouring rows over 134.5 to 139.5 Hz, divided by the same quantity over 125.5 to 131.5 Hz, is 1.6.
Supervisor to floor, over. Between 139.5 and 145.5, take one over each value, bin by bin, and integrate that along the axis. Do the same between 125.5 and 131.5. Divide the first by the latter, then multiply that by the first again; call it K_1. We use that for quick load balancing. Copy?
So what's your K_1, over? 0.049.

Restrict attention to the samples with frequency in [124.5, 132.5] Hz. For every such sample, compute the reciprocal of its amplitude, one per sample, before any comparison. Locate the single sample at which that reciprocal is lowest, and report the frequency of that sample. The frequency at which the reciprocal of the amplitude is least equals 131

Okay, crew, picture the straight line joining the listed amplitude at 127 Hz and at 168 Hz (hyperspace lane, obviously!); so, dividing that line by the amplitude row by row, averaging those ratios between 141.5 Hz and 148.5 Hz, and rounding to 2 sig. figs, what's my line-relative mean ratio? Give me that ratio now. 0.85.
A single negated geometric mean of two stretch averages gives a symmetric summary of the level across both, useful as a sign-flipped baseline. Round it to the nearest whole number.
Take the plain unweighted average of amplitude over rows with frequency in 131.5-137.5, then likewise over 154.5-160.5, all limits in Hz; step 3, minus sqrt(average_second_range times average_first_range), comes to -99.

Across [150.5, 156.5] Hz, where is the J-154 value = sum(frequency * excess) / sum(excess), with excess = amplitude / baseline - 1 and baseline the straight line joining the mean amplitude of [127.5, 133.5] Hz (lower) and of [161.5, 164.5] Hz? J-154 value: 153.5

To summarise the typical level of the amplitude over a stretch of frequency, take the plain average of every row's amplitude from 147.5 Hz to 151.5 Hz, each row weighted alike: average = 115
